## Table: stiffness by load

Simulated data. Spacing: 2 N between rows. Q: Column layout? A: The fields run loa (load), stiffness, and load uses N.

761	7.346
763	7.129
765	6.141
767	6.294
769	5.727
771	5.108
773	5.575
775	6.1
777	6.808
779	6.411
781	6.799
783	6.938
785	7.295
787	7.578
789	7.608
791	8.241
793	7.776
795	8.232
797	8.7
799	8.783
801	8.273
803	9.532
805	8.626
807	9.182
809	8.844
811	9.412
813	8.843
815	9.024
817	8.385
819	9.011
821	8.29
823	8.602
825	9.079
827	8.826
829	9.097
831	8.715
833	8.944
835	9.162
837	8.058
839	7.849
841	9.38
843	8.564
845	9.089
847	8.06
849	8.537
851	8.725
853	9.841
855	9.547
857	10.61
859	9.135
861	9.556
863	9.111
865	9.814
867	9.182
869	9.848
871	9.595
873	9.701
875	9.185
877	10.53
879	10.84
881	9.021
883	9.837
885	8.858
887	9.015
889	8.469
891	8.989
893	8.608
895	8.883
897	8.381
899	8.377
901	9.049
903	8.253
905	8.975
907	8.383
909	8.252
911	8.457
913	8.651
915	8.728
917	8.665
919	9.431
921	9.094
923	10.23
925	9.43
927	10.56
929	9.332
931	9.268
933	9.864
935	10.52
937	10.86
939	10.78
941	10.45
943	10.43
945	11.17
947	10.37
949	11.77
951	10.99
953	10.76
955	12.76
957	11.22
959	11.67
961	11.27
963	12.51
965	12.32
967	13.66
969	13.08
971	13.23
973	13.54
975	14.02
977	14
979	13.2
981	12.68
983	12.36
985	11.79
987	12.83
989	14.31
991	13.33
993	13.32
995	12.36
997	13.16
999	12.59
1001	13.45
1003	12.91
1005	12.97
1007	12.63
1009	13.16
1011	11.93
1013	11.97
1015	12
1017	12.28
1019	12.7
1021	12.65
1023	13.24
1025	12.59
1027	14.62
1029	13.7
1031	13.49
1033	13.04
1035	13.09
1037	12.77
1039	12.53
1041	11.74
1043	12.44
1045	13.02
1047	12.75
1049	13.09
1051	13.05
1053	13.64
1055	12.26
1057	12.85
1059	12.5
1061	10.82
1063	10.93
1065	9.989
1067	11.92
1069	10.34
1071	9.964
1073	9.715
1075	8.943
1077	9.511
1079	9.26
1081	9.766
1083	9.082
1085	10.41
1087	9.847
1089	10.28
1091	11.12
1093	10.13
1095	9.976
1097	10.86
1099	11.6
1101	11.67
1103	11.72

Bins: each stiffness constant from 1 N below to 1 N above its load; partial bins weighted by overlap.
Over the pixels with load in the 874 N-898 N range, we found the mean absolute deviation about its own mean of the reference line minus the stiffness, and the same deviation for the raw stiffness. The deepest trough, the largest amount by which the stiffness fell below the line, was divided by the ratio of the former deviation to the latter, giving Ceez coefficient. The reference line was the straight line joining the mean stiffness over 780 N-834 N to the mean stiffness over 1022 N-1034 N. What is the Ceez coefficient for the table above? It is 1.8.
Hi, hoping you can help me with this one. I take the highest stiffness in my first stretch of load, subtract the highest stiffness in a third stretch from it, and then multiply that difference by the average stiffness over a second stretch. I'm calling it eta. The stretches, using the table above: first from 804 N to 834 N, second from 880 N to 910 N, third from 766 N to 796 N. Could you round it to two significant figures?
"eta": 10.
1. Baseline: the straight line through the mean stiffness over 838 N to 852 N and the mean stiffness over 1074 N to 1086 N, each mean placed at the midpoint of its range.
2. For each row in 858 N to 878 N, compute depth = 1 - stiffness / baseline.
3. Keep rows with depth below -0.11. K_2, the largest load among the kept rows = 877 N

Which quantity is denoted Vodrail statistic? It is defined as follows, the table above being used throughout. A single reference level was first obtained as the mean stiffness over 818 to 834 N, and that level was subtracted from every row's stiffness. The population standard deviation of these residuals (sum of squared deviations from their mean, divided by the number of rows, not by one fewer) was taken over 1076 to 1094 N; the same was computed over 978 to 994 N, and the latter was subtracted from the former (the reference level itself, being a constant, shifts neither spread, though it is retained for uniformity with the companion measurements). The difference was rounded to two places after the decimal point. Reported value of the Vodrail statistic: -0.11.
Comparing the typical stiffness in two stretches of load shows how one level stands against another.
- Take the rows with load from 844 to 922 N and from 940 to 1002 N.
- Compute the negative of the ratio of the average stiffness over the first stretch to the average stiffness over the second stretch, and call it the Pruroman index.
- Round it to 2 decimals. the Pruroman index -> -0.73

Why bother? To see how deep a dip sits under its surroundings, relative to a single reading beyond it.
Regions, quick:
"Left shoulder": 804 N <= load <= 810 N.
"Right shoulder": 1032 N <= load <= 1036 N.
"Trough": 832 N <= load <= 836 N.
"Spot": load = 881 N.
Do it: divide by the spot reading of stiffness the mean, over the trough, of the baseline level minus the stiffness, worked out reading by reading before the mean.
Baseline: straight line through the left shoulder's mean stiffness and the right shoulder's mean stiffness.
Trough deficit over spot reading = 0.036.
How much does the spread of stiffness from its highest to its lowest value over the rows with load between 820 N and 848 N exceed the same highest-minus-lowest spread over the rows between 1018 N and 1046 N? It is -1.35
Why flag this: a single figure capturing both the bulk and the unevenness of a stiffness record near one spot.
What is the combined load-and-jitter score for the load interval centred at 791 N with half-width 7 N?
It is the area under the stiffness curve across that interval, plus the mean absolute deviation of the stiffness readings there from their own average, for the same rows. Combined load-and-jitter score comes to 111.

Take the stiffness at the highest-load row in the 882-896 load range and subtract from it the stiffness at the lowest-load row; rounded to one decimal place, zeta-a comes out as -1.0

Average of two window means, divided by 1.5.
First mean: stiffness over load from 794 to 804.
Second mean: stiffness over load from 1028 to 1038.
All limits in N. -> 7.31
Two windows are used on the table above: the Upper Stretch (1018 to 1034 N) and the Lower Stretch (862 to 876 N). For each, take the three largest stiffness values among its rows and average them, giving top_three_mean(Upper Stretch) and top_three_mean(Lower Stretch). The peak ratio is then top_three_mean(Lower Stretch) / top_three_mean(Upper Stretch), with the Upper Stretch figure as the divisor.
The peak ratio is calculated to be 0.70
